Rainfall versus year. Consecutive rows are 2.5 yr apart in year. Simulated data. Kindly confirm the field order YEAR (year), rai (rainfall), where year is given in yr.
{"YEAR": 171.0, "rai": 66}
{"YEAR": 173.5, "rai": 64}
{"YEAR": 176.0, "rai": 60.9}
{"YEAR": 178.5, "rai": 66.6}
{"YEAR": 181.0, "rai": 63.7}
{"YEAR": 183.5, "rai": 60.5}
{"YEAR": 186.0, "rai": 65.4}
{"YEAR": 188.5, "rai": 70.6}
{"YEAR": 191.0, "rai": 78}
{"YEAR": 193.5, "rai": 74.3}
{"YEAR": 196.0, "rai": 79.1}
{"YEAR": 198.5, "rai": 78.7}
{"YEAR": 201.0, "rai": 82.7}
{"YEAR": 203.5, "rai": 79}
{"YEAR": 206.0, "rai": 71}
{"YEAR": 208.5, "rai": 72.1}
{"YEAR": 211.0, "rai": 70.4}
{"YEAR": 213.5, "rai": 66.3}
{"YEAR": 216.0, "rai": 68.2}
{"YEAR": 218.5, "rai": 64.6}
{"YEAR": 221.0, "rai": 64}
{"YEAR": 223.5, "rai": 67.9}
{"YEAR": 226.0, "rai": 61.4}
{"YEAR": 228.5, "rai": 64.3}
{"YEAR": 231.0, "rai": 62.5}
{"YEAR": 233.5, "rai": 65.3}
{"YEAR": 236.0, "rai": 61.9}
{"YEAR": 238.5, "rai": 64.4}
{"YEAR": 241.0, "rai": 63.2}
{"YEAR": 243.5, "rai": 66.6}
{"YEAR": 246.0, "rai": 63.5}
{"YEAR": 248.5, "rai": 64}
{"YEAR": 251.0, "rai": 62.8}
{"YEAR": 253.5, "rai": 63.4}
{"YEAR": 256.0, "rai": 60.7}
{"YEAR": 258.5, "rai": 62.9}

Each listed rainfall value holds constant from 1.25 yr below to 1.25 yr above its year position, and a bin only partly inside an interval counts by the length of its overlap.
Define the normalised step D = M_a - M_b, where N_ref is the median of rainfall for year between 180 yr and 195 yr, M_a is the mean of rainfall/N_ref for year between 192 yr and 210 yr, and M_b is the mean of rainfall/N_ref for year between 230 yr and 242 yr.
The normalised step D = 0.19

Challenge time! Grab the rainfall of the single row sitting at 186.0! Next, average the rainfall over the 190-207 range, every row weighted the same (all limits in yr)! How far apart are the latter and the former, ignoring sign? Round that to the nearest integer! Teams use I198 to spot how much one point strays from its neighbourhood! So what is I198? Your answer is 12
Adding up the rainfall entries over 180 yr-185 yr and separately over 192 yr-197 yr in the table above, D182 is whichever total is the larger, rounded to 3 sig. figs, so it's 153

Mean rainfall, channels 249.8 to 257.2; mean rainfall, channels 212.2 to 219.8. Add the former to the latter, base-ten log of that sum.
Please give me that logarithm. 2.11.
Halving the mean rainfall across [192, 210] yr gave 38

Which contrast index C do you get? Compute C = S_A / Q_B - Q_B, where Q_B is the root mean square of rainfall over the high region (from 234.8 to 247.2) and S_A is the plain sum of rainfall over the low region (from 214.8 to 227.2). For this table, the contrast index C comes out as -58.8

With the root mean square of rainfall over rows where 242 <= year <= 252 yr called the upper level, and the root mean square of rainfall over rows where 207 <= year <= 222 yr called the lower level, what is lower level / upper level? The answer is 1.05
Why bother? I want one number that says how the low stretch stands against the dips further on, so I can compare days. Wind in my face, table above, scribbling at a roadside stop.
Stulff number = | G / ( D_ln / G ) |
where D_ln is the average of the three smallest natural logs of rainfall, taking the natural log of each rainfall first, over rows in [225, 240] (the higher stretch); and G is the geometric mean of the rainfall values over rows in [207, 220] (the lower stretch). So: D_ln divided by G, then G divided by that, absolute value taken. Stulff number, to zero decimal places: 1129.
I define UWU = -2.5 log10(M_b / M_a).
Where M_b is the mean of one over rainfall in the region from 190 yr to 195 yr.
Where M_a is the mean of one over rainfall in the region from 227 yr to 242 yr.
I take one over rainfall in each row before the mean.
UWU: 0.20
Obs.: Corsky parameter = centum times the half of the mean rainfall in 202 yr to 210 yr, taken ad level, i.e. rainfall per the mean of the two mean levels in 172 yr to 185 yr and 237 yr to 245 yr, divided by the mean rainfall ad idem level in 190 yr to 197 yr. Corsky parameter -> 48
